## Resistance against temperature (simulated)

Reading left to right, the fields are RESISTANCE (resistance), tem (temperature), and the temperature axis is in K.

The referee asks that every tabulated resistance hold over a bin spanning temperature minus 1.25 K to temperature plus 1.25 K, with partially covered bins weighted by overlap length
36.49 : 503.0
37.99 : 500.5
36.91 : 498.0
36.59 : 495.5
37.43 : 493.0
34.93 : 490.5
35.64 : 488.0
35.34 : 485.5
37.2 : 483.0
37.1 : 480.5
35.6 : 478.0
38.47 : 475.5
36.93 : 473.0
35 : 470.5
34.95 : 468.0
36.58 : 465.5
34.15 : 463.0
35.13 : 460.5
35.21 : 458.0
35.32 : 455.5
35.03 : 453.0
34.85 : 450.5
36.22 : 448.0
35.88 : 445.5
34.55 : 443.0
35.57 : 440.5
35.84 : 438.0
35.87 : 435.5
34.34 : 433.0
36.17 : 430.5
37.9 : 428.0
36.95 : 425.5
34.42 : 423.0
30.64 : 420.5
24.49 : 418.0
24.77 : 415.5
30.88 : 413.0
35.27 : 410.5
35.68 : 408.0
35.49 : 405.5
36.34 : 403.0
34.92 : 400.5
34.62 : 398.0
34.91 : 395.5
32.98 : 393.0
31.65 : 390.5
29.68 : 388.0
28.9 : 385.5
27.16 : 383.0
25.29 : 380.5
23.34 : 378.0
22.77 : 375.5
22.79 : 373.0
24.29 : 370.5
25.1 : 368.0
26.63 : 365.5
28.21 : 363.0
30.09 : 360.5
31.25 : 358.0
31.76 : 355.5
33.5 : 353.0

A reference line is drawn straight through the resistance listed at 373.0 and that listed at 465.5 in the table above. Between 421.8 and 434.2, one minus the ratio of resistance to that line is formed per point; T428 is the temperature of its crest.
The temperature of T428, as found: 433.0 K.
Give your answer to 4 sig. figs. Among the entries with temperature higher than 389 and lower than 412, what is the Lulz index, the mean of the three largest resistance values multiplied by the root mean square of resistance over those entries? 1243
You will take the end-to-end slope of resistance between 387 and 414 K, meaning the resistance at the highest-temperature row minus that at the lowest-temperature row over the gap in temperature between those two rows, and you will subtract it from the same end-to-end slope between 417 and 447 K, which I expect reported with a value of 0.4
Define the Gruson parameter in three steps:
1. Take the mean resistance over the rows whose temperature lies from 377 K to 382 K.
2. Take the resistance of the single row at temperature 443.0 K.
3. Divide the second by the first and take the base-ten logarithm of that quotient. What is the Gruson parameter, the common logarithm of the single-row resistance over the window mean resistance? 0.15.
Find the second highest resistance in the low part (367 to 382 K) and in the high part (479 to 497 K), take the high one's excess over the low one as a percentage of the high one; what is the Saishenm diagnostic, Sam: 33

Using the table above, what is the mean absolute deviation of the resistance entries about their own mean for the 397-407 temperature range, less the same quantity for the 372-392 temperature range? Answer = -2.3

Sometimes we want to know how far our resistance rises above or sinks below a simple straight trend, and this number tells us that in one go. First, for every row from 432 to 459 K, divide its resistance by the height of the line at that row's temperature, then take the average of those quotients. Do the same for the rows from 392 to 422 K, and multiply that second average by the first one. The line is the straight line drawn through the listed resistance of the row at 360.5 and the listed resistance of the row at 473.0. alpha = 0.99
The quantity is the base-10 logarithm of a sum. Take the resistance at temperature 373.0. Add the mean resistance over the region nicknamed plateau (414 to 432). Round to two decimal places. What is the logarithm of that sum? 1.74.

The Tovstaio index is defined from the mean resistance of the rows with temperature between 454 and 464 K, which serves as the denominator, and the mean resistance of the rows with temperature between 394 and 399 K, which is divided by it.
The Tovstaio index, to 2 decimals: 0.99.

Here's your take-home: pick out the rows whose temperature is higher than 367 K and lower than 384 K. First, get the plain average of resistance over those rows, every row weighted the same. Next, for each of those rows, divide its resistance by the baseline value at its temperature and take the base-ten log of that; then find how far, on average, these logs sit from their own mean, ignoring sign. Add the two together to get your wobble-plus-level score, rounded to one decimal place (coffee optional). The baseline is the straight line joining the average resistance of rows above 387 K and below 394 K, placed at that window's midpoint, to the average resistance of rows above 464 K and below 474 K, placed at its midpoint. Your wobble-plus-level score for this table 24.4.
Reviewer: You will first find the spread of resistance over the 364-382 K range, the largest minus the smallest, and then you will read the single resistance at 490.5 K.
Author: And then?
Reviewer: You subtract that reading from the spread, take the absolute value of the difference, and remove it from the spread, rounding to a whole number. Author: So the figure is -27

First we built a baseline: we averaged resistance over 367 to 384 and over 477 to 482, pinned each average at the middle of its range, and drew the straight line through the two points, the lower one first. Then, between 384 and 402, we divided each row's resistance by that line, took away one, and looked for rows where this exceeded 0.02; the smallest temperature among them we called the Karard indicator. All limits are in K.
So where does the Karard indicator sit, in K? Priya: 385.5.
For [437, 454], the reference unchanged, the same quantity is 438.0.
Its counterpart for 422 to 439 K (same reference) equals 423.0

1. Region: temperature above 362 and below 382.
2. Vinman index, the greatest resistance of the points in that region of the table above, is 28.21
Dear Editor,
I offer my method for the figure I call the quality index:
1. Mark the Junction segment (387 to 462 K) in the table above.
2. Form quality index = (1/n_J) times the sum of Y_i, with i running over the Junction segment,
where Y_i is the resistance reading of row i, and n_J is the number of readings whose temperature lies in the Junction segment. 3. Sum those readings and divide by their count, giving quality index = 34.1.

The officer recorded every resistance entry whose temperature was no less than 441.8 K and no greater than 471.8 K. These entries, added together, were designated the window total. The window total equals 423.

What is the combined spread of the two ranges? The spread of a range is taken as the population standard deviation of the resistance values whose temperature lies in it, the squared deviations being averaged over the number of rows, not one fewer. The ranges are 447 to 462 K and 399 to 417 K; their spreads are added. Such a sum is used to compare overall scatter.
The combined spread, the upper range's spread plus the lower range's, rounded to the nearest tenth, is 4.3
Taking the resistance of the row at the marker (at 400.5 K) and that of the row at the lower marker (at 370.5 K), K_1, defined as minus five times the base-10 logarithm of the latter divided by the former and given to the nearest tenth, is 0.8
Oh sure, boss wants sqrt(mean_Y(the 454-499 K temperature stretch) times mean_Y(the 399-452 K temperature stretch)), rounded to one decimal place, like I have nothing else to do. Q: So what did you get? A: 35.1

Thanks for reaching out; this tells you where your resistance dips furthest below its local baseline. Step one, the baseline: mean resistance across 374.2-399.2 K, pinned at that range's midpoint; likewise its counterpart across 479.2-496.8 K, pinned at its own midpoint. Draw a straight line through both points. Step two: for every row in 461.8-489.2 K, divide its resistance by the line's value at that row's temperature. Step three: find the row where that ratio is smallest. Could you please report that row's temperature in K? 485.5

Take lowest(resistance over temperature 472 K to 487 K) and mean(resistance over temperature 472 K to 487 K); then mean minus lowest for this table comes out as 1.4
